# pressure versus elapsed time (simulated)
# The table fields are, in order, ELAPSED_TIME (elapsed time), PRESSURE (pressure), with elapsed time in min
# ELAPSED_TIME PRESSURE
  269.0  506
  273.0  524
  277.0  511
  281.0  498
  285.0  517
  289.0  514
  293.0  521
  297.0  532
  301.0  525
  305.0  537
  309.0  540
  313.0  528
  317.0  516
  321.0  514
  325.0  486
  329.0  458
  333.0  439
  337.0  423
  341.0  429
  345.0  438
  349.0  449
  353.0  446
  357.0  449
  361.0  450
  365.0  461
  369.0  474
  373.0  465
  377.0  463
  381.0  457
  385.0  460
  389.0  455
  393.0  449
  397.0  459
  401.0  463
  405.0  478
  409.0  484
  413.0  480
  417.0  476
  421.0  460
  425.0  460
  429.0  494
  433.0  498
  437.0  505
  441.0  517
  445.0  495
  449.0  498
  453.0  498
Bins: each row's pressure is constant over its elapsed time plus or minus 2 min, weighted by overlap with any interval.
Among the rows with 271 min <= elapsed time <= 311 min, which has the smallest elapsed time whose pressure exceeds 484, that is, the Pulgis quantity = 273.0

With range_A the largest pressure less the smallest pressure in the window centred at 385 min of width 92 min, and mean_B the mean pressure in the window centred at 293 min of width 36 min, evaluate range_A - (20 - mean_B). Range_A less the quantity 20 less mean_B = 567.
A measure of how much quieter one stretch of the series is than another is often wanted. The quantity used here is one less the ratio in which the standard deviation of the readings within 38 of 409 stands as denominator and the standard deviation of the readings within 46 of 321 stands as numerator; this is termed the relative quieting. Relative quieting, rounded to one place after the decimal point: -1.1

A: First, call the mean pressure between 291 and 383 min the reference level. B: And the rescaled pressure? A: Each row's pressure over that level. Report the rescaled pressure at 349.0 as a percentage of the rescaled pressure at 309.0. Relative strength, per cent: 83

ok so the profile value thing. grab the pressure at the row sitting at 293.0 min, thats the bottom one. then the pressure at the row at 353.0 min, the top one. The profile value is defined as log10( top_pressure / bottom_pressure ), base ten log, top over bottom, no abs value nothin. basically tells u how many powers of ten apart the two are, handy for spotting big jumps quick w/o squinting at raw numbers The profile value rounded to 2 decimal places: -0.07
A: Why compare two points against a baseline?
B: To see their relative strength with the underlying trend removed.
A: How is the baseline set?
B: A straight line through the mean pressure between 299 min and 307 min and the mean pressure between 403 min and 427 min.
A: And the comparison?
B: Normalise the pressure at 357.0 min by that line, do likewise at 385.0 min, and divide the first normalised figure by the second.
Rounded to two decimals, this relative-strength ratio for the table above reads 0.95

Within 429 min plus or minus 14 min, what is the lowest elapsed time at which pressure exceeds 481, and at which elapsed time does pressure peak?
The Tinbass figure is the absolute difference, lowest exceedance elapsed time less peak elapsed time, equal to 12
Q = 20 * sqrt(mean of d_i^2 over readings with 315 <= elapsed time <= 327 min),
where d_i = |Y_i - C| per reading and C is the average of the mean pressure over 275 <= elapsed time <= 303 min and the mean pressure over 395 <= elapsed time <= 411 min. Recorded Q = 356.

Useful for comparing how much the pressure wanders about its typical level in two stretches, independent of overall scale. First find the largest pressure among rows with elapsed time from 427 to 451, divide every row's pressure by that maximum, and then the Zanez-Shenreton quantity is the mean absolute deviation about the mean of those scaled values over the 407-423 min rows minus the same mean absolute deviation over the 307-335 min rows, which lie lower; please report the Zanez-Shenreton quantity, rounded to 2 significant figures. -0.046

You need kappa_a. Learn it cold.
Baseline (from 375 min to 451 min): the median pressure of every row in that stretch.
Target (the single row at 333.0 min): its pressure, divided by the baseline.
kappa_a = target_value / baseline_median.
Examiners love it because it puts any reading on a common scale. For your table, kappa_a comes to 0.92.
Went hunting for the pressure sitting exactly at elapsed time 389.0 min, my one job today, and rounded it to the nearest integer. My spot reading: 455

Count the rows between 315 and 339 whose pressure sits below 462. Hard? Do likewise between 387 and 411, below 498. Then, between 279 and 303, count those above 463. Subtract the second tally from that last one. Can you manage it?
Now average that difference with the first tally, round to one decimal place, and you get 1.5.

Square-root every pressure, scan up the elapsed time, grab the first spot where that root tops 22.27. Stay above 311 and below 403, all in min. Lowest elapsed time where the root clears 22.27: 313.0 min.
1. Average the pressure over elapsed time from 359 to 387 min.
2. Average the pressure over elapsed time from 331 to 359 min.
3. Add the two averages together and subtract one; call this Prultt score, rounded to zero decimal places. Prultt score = 899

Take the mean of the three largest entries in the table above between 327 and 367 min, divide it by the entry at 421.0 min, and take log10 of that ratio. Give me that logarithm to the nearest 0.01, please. 0.00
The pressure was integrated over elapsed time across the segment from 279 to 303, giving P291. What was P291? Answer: 12428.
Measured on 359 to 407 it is 22136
